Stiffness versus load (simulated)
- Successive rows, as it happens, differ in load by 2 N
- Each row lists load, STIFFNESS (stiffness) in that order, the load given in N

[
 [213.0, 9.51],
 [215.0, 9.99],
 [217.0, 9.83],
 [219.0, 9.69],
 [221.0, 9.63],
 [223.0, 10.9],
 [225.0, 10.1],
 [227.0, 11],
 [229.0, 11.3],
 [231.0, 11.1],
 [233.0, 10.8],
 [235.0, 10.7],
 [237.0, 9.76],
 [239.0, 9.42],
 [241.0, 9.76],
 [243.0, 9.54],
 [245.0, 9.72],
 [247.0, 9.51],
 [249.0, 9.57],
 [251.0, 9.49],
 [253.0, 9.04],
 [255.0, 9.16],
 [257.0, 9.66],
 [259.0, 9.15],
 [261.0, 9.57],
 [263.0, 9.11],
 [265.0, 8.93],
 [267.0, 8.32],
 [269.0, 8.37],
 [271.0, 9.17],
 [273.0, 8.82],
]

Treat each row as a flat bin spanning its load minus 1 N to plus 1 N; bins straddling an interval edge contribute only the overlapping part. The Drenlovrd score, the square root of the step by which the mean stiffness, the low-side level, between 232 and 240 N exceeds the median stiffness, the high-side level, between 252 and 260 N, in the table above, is 1.0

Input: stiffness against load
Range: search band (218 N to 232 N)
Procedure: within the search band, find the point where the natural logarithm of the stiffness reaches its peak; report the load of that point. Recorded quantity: 229.0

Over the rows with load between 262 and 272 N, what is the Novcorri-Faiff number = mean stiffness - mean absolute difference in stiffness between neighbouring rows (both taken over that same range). 8.4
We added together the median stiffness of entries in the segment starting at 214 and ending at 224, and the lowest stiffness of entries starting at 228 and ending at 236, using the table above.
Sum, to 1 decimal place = 20.5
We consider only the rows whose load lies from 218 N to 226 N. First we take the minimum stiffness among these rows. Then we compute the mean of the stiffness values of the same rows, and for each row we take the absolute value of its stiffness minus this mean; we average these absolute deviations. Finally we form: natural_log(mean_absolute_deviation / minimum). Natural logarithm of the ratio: -3.13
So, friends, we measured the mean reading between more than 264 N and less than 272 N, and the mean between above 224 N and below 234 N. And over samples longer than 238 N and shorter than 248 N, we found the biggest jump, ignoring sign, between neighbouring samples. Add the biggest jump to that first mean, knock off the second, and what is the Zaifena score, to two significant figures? -1.8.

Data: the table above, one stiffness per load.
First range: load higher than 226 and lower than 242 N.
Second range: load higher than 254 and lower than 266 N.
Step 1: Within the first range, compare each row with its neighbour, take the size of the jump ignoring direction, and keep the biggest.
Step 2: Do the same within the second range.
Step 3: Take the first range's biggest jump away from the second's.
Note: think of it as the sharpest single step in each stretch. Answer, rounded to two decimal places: -0.43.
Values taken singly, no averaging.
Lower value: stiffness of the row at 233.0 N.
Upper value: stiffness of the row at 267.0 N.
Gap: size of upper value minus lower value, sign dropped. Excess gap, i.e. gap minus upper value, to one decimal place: -5.8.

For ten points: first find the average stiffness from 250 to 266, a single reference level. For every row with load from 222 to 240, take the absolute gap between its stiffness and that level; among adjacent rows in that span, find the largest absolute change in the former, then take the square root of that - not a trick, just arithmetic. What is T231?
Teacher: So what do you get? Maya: 1.0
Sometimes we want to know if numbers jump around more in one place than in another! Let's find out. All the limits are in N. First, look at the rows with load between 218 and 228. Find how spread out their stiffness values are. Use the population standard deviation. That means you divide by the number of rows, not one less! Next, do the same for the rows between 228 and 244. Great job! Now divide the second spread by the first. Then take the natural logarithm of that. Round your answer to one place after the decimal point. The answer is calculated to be 0.2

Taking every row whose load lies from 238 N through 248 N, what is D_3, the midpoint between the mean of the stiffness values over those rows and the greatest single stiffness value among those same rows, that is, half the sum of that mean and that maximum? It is 9.7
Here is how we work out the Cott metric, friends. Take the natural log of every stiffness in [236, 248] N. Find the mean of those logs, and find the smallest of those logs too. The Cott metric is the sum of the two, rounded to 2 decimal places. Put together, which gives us 4.51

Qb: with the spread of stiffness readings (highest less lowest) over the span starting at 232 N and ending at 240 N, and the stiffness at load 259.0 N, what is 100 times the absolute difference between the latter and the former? 777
